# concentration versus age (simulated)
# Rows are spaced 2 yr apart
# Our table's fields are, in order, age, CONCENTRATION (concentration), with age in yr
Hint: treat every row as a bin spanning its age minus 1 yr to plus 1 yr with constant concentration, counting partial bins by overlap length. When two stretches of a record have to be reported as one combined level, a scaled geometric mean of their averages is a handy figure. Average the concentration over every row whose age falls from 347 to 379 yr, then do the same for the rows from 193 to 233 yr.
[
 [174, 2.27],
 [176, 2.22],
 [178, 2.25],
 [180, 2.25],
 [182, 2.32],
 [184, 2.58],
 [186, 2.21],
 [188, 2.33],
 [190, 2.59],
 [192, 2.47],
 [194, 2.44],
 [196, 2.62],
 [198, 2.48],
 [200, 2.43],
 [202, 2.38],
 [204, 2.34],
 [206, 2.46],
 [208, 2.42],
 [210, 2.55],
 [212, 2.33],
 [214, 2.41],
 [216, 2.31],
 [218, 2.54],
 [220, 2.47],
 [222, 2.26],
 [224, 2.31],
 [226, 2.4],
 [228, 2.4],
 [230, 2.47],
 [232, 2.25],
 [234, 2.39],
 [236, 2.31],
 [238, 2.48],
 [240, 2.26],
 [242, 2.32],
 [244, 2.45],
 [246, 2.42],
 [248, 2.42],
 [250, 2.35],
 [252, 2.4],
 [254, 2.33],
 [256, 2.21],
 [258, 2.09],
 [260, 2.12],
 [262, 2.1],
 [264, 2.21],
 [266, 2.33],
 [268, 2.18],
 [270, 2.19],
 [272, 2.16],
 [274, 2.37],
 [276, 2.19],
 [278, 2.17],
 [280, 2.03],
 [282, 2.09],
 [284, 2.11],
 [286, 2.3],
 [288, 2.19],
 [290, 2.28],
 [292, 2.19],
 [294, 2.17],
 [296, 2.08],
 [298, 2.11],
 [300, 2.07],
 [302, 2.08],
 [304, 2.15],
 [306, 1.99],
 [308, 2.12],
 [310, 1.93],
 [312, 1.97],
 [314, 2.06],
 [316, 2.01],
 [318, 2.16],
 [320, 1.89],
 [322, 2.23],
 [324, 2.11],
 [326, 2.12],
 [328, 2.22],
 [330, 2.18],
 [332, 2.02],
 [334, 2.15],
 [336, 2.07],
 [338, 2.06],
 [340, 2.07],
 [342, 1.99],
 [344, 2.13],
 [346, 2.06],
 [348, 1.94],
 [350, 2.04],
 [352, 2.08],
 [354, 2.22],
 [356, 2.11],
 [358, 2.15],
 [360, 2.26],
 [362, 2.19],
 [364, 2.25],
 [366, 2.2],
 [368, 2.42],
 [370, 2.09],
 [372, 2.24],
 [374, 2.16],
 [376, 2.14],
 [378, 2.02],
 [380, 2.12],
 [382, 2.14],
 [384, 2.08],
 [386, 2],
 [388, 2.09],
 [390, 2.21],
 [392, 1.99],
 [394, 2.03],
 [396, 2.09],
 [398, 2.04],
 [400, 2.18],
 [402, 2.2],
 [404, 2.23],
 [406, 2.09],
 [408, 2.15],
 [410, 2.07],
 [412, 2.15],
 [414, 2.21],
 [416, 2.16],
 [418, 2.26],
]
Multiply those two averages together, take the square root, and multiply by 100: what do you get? 228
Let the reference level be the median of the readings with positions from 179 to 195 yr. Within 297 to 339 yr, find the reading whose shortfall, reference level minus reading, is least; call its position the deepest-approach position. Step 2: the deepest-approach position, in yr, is 322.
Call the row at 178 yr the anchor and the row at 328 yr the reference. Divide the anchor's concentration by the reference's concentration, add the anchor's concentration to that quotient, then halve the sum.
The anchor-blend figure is 1.63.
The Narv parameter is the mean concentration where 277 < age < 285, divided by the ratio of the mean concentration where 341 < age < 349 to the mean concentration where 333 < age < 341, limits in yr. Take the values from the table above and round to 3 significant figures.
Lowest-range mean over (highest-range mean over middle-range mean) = 2.16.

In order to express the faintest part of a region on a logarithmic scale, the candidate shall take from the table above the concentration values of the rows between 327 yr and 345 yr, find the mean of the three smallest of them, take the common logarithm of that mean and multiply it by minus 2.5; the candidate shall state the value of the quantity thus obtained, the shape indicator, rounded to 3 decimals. -0.765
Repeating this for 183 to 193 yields -0.921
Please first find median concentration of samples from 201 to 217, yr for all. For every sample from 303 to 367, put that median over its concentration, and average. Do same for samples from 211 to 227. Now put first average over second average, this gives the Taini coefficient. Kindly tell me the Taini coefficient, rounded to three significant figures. 1.13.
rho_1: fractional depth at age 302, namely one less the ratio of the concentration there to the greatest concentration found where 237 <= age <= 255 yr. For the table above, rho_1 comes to 0.161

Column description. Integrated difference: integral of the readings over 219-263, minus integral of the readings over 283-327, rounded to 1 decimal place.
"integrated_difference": 9.8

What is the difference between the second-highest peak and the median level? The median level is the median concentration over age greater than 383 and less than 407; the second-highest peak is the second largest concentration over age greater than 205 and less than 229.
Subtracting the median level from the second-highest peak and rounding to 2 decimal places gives 0.45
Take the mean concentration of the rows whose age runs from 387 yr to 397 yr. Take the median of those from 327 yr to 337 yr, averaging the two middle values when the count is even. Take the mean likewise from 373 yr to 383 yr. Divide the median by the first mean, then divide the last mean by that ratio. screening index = 2.05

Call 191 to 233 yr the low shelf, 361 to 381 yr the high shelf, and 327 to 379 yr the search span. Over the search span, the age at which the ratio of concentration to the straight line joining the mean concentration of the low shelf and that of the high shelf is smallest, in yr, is 348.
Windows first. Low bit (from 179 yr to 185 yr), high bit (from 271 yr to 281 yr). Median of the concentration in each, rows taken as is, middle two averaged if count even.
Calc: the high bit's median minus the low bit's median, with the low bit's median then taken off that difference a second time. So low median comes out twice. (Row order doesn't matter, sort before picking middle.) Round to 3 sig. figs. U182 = -2.47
